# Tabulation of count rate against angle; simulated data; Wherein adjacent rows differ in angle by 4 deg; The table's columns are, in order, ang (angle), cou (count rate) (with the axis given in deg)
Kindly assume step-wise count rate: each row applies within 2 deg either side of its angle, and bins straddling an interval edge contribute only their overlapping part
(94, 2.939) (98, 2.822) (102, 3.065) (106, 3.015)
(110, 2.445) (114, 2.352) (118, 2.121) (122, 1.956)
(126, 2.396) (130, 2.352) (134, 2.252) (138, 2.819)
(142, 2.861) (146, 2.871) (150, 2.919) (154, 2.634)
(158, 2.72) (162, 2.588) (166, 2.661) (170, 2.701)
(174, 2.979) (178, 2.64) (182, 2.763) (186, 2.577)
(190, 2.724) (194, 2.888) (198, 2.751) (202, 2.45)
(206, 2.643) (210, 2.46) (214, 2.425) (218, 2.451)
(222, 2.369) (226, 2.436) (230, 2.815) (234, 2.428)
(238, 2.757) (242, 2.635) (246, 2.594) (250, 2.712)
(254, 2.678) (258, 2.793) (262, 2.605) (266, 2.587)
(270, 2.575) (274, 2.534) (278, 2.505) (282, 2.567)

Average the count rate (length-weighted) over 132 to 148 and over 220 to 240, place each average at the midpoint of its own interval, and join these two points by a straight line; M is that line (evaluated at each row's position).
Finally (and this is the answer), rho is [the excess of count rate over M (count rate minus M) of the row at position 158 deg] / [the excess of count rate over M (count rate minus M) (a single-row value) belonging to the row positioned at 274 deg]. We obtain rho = 1.1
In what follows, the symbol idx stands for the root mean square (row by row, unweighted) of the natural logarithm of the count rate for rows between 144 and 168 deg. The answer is 1.01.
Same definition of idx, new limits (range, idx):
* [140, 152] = 1.06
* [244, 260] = 0.99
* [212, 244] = 0.93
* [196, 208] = 0.96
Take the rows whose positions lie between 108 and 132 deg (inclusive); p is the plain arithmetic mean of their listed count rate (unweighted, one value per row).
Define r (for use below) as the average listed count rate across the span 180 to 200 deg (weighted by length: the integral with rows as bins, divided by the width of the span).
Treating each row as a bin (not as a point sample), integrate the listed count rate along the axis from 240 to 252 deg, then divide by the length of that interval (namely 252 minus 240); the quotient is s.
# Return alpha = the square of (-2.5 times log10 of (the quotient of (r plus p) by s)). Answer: 0.48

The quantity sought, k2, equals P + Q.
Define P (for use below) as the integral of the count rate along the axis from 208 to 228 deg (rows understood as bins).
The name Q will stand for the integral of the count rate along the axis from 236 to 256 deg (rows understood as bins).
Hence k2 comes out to 102.1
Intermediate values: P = 48.6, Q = 54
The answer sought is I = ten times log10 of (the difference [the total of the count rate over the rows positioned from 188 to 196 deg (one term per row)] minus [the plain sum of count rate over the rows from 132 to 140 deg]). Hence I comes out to -3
